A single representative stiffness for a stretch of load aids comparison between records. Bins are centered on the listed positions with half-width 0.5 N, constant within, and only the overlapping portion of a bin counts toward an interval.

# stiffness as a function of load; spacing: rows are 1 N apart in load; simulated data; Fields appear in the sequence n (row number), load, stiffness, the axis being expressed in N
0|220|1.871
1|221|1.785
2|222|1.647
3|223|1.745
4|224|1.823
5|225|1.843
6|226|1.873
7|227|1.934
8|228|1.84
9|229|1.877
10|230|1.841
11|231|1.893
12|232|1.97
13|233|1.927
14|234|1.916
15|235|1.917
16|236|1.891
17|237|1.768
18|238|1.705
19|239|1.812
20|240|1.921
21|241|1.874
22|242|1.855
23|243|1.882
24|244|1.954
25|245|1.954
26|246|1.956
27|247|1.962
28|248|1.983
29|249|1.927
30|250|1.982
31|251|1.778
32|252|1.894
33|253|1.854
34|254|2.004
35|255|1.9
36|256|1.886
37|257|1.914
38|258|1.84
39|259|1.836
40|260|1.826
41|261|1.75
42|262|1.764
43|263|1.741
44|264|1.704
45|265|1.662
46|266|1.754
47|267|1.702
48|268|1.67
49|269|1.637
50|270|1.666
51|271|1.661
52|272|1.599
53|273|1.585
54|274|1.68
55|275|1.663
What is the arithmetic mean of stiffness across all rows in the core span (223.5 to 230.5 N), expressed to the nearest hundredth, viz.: 1.86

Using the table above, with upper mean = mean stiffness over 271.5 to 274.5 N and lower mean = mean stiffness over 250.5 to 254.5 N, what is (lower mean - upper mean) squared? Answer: 0.068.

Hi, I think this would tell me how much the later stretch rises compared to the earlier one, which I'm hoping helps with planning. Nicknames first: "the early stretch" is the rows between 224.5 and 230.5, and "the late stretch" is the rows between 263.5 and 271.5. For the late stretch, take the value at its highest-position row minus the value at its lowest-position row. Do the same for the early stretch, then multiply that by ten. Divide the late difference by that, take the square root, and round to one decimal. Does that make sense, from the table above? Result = 1.5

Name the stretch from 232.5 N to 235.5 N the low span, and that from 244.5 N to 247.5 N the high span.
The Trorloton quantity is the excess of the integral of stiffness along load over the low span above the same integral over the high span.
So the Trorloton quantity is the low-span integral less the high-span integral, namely -0.11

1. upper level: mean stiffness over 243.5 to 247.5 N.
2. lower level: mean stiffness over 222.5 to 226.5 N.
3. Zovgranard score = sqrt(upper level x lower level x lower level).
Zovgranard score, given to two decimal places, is 2.55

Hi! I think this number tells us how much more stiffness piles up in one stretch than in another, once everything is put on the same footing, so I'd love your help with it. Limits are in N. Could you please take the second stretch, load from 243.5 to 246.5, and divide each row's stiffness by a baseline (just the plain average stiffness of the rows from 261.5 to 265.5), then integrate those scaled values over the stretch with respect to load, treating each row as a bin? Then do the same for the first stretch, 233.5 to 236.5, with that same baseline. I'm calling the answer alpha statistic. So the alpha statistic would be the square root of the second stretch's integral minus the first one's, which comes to 0.29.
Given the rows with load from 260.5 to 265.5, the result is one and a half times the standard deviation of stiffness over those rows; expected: 0.06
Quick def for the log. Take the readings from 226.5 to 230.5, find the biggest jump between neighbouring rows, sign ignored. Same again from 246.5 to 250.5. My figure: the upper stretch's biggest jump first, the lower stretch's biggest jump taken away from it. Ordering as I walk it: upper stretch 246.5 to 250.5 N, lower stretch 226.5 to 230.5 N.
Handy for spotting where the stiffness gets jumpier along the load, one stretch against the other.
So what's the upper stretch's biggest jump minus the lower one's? -0.04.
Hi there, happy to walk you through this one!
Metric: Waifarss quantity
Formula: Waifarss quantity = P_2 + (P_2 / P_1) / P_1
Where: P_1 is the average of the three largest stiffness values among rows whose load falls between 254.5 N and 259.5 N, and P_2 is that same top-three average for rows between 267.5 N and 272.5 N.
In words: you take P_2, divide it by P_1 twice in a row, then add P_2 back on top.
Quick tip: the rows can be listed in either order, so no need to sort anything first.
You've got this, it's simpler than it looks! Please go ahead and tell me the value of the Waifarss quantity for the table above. 2.13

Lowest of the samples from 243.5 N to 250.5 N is 1.927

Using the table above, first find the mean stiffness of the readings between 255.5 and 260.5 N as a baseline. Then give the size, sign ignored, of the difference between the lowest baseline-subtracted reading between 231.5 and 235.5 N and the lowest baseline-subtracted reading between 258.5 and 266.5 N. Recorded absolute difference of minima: 0.25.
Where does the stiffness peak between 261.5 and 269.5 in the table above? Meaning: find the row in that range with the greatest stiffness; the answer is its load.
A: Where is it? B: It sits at 262 N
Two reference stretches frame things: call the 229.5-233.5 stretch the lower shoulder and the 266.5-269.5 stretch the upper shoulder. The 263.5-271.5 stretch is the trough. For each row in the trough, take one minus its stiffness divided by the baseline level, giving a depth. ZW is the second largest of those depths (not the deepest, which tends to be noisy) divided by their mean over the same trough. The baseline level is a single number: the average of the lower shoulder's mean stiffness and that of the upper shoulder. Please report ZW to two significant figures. 1.2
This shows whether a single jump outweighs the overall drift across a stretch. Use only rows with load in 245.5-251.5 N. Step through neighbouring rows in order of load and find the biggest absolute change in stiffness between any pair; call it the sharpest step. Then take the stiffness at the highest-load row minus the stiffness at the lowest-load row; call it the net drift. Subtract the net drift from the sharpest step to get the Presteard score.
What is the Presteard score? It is 0.38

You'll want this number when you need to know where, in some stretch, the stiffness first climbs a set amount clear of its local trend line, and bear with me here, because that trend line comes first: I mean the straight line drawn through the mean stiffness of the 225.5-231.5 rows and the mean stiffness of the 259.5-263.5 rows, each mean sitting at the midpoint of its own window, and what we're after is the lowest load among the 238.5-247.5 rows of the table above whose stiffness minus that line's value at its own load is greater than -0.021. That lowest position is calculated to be 240 N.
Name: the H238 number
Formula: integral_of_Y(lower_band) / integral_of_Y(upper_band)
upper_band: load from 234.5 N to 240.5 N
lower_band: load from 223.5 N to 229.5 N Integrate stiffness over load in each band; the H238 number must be 1.02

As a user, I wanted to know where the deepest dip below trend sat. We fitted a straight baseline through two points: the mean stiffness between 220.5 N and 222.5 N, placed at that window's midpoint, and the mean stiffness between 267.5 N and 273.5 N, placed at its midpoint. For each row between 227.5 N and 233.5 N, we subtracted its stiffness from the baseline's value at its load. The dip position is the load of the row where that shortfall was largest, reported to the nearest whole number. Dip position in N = 228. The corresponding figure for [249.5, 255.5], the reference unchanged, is 251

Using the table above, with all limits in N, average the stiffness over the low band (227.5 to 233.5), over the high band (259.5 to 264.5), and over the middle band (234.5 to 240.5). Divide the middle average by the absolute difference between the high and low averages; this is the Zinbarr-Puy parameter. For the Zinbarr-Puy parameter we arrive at 13.7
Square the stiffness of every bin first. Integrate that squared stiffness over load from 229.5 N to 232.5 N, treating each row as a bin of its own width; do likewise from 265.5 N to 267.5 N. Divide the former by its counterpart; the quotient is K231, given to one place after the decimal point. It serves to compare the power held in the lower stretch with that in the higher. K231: 1.8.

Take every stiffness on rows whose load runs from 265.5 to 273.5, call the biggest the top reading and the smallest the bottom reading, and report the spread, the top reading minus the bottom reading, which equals 0.17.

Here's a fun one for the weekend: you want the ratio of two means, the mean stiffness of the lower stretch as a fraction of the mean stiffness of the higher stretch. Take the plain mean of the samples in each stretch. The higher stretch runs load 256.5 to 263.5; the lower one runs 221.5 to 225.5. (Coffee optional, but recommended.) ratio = 0.97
